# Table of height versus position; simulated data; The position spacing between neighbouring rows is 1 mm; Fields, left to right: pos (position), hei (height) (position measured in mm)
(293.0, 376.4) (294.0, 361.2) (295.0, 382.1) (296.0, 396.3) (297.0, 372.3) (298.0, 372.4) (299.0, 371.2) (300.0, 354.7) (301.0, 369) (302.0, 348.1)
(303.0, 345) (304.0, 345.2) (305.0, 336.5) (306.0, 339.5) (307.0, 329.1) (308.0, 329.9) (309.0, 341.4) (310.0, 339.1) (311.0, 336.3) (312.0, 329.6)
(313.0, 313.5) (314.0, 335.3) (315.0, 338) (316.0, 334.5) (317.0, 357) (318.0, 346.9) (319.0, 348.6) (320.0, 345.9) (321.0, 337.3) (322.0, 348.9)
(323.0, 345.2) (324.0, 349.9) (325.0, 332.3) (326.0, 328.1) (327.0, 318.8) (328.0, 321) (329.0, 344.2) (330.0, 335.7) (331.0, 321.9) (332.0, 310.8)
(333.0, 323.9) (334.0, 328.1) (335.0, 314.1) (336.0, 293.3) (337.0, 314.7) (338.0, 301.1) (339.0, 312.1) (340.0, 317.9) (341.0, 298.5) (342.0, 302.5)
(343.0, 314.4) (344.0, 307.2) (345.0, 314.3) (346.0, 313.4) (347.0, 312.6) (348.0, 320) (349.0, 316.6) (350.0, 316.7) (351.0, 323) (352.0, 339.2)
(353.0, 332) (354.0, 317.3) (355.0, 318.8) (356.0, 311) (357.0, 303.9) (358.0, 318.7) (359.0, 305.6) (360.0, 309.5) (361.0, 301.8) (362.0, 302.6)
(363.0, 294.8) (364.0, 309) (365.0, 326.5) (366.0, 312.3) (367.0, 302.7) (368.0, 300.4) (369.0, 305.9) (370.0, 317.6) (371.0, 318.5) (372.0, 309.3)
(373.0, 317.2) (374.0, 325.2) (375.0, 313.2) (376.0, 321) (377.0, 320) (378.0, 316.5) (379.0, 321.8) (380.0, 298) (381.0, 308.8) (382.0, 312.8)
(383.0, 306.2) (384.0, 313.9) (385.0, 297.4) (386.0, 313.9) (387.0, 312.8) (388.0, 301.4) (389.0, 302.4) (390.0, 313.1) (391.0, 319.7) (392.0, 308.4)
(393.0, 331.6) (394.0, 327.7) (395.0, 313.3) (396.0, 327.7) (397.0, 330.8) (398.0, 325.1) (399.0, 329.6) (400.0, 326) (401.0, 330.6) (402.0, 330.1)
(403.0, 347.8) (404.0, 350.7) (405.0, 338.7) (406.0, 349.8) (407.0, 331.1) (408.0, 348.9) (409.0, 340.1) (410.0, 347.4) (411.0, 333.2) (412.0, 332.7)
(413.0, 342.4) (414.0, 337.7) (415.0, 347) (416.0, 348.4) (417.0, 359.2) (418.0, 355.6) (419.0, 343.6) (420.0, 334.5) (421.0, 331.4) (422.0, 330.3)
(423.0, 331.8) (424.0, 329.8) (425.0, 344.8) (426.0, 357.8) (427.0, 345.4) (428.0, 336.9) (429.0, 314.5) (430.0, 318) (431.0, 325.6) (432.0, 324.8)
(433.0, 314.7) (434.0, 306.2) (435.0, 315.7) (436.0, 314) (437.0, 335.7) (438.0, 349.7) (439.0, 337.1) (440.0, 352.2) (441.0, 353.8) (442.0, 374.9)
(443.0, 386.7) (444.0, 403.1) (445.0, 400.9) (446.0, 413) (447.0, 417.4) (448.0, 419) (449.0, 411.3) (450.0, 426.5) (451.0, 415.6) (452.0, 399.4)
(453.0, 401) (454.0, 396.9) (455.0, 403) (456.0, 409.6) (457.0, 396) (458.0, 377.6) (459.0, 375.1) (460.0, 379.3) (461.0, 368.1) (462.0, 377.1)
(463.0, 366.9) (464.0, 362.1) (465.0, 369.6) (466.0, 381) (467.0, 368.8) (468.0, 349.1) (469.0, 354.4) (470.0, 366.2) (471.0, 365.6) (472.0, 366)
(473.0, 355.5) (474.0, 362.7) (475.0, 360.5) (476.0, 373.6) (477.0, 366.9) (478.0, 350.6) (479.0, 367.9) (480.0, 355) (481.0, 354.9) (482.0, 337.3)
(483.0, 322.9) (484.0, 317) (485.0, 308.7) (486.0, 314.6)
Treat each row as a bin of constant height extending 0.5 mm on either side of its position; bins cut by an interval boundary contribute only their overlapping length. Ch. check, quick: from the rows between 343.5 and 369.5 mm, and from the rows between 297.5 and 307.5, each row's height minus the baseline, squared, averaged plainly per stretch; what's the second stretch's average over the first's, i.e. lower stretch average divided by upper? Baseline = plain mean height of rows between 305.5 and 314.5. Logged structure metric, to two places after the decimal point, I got 1.13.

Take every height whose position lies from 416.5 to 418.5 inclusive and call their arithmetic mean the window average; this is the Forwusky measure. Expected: 357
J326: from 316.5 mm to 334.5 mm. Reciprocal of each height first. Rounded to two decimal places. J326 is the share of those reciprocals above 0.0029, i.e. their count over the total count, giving 0.61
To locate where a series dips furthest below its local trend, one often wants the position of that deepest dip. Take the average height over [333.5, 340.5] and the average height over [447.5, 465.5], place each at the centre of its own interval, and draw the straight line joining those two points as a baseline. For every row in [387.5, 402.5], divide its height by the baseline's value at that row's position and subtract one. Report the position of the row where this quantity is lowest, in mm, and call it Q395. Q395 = 388.0 mm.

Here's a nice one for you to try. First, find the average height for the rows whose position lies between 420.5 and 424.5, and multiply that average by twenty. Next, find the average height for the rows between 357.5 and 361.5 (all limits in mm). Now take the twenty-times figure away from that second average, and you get -6308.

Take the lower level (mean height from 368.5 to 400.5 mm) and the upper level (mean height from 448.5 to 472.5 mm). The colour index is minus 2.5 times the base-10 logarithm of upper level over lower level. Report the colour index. -0.21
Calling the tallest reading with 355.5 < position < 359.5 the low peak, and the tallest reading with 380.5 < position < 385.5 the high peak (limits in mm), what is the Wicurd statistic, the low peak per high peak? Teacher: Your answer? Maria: 1.015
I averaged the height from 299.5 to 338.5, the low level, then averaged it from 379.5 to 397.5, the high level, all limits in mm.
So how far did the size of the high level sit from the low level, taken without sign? 21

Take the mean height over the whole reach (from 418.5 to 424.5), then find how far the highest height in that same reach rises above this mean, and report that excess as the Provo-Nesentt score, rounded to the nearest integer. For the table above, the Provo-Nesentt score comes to 10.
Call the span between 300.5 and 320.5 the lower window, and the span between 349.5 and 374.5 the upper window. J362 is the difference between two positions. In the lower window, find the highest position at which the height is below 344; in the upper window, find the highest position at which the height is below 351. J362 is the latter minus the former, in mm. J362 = 58 mm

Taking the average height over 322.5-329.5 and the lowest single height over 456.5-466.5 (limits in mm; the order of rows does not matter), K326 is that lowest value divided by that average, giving 1.08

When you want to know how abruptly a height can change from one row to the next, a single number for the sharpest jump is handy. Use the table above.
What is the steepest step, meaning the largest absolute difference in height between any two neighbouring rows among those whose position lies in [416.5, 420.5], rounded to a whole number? 12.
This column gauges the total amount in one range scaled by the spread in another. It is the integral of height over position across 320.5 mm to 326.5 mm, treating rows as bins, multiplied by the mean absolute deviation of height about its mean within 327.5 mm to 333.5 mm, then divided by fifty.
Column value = 373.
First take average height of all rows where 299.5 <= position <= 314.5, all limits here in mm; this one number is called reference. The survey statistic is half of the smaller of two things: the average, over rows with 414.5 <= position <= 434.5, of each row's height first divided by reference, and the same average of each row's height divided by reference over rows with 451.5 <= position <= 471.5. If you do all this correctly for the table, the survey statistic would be 0.493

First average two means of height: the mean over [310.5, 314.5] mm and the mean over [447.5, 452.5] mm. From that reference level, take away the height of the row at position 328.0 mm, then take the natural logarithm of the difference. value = 3.92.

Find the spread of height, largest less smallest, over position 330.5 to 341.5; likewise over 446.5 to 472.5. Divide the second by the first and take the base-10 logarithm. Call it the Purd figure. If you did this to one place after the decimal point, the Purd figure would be 0.3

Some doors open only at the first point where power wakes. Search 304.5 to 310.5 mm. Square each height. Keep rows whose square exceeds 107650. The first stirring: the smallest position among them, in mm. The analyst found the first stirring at 305.0 mm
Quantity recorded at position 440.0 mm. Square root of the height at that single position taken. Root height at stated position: 18.8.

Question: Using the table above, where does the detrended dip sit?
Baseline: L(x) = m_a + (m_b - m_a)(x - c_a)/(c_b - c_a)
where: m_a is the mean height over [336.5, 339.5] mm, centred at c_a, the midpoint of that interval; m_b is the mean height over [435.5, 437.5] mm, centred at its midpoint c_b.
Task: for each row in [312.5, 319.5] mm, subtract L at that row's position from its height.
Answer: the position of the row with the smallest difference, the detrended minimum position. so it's 313.0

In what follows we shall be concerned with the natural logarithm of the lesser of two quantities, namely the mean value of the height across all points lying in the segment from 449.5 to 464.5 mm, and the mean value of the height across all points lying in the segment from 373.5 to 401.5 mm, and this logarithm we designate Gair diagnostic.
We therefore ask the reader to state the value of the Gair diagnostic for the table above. 5.758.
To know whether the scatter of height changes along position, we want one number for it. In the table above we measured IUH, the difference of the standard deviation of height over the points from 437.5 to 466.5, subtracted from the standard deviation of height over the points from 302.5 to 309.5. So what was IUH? -17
